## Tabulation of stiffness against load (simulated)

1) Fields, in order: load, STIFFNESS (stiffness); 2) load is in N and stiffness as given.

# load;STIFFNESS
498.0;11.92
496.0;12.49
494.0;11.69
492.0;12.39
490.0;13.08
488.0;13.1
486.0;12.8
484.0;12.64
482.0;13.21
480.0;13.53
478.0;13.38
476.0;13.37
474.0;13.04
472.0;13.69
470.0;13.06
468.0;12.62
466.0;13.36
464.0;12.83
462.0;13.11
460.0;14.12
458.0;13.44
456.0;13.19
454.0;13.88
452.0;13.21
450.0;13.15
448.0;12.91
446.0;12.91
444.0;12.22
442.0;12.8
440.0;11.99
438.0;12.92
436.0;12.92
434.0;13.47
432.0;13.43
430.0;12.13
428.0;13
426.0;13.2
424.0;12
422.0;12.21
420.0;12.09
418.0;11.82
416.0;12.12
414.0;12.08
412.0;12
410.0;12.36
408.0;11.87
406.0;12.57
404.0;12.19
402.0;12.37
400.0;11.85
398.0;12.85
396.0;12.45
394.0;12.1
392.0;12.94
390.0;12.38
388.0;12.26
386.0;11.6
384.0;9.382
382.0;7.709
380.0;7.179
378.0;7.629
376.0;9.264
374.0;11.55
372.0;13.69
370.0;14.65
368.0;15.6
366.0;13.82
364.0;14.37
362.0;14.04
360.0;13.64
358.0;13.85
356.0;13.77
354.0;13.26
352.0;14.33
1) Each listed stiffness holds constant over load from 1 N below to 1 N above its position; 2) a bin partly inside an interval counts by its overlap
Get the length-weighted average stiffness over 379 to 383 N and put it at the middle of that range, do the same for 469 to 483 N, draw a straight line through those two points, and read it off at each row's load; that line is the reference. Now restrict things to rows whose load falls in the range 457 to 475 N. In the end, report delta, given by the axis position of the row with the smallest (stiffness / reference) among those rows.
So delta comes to 468.0 N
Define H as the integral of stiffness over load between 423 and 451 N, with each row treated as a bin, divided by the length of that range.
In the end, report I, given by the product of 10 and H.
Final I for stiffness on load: 128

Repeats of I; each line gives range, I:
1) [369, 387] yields 103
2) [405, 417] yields 122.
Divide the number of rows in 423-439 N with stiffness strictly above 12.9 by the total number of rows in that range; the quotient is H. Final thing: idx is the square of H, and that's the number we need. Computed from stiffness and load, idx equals 0.56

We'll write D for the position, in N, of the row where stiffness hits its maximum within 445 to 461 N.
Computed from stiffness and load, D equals 460.0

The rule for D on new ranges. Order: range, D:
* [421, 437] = 434.0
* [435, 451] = 450.0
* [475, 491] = 480.0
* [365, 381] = 368.0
